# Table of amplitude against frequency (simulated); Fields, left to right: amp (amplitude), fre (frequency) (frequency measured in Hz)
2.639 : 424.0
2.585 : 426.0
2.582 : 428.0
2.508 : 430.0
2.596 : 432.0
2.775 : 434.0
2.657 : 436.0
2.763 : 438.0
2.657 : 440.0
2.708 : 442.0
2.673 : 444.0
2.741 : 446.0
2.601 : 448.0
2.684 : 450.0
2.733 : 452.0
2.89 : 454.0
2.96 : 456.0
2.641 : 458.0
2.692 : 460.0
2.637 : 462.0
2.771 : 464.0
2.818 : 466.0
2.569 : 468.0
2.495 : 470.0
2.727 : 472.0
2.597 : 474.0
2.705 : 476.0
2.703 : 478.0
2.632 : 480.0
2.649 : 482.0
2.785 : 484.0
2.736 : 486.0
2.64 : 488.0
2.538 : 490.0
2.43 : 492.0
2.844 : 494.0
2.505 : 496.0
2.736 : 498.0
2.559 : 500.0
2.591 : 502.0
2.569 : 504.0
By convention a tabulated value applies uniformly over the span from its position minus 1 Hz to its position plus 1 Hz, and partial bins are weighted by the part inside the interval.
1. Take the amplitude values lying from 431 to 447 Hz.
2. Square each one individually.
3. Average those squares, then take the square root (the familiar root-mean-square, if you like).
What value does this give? 2.70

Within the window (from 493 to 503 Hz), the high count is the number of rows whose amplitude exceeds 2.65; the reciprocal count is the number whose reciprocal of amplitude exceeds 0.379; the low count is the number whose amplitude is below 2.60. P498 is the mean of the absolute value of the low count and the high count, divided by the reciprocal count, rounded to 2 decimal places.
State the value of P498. 0.83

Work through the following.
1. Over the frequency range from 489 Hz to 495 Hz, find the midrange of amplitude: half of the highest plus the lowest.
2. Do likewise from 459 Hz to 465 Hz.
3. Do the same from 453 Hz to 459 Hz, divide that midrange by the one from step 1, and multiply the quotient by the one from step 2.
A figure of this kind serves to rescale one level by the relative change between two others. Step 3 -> 2.87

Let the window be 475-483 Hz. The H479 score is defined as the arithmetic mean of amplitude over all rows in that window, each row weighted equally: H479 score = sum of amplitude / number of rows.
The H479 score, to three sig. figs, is 2.67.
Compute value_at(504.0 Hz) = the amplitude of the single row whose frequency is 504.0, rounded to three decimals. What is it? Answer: 2.569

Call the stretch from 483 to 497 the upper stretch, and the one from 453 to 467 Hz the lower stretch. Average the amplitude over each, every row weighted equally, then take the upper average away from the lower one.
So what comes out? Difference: 0.13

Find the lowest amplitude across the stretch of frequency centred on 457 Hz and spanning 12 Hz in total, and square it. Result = 7.0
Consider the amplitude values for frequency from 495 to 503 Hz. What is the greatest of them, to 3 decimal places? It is 2.736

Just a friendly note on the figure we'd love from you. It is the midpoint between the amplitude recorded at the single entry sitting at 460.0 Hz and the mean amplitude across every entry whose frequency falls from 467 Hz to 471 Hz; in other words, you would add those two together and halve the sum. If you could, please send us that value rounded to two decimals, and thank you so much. 2.61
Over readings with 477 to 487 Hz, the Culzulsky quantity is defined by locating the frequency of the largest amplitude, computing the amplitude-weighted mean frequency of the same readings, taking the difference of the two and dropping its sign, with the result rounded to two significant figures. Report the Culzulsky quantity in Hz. 2.0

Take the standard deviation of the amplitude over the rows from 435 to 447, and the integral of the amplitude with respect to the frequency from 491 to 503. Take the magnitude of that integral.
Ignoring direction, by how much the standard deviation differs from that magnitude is 31.3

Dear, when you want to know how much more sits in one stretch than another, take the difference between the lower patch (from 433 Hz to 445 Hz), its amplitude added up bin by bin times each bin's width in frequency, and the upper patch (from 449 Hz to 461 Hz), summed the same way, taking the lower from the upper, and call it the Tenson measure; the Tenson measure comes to 0.7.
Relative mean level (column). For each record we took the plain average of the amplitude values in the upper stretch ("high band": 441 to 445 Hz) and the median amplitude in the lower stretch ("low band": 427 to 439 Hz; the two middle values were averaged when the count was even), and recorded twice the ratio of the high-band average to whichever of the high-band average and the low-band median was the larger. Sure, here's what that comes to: 2.00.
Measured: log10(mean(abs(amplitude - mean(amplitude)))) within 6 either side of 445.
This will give -1.47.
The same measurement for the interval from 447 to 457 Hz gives -0.92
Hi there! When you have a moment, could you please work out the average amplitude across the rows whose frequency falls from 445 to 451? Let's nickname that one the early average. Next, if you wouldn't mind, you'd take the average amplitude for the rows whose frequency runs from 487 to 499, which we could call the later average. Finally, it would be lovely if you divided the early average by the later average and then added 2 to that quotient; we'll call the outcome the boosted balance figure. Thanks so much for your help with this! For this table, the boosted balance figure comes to 3.02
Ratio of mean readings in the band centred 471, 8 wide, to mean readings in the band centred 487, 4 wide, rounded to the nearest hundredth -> 0.97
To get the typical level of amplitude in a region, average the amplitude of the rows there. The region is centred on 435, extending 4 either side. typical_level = 2.70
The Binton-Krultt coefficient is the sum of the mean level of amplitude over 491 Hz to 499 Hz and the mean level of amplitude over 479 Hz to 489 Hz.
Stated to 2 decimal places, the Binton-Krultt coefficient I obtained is 5.32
